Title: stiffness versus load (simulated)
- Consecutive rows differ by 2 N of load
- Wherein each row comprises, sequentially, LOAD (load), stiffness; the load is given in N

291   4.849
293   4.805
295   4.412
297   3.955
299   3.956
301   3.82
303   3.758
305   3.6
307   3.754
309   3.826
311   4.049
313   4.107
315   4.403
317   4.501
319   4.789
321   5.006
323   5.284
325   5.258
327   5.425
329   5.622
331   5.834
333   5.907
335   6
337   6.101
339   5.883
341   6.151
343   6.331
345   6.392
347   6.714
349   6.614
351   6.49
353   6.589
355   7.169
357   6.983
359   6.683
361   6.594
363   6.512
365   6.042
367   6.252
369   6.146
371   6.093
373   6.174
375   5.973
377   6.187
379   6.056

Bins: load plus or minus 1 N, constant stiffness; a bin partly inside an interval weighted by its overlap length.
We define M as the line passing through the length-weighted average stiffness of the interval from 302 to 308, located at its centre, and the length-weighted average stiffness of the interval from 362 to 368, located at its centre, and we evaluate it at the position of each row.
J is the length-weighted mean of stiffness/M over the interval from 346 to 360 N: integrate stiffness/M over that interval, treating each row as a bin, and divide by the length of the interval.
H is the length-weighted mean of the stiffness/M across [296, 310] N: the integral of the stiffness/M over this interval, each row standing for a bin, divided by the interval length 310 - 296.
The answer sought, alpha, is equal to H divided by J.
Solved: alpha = 0.90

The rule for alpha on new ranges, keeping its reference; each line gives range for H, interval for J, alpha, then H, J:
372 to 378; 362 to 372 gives 0.93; 0.91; 0.98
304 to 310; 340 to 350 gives 0.83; 0.98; 1.19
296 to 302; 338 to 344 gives 0.97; 1.14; 1.17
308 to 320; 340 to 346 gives 0.89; 1.05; 1.18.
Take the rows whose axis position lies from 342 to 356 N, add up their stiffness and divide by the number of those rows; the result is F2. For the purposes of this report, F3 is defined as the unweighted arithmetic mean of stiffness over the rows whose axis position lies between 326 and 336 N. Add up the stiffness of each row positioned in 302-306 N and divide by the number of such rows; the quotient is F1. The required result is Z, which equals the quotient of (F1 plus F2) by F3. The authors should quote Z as 1.79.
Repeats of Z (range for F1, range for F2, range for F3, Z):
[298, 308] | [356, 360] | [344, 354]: 1.62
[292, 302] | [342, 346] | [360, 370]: 1.67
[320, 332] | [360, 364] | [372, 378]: 1.96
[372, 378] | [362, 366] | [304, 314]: 3.20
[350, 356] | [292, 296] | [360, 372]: 1.81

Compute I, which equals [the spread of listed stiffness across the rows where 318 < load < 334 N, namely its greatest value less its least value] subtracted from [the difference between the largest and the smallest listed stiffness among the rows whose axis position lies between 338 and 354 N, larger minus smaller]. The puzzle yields -0.3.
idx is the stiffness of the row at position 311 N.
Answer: 4.049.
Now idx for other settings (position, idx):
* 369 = 6.146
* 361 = 6.594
